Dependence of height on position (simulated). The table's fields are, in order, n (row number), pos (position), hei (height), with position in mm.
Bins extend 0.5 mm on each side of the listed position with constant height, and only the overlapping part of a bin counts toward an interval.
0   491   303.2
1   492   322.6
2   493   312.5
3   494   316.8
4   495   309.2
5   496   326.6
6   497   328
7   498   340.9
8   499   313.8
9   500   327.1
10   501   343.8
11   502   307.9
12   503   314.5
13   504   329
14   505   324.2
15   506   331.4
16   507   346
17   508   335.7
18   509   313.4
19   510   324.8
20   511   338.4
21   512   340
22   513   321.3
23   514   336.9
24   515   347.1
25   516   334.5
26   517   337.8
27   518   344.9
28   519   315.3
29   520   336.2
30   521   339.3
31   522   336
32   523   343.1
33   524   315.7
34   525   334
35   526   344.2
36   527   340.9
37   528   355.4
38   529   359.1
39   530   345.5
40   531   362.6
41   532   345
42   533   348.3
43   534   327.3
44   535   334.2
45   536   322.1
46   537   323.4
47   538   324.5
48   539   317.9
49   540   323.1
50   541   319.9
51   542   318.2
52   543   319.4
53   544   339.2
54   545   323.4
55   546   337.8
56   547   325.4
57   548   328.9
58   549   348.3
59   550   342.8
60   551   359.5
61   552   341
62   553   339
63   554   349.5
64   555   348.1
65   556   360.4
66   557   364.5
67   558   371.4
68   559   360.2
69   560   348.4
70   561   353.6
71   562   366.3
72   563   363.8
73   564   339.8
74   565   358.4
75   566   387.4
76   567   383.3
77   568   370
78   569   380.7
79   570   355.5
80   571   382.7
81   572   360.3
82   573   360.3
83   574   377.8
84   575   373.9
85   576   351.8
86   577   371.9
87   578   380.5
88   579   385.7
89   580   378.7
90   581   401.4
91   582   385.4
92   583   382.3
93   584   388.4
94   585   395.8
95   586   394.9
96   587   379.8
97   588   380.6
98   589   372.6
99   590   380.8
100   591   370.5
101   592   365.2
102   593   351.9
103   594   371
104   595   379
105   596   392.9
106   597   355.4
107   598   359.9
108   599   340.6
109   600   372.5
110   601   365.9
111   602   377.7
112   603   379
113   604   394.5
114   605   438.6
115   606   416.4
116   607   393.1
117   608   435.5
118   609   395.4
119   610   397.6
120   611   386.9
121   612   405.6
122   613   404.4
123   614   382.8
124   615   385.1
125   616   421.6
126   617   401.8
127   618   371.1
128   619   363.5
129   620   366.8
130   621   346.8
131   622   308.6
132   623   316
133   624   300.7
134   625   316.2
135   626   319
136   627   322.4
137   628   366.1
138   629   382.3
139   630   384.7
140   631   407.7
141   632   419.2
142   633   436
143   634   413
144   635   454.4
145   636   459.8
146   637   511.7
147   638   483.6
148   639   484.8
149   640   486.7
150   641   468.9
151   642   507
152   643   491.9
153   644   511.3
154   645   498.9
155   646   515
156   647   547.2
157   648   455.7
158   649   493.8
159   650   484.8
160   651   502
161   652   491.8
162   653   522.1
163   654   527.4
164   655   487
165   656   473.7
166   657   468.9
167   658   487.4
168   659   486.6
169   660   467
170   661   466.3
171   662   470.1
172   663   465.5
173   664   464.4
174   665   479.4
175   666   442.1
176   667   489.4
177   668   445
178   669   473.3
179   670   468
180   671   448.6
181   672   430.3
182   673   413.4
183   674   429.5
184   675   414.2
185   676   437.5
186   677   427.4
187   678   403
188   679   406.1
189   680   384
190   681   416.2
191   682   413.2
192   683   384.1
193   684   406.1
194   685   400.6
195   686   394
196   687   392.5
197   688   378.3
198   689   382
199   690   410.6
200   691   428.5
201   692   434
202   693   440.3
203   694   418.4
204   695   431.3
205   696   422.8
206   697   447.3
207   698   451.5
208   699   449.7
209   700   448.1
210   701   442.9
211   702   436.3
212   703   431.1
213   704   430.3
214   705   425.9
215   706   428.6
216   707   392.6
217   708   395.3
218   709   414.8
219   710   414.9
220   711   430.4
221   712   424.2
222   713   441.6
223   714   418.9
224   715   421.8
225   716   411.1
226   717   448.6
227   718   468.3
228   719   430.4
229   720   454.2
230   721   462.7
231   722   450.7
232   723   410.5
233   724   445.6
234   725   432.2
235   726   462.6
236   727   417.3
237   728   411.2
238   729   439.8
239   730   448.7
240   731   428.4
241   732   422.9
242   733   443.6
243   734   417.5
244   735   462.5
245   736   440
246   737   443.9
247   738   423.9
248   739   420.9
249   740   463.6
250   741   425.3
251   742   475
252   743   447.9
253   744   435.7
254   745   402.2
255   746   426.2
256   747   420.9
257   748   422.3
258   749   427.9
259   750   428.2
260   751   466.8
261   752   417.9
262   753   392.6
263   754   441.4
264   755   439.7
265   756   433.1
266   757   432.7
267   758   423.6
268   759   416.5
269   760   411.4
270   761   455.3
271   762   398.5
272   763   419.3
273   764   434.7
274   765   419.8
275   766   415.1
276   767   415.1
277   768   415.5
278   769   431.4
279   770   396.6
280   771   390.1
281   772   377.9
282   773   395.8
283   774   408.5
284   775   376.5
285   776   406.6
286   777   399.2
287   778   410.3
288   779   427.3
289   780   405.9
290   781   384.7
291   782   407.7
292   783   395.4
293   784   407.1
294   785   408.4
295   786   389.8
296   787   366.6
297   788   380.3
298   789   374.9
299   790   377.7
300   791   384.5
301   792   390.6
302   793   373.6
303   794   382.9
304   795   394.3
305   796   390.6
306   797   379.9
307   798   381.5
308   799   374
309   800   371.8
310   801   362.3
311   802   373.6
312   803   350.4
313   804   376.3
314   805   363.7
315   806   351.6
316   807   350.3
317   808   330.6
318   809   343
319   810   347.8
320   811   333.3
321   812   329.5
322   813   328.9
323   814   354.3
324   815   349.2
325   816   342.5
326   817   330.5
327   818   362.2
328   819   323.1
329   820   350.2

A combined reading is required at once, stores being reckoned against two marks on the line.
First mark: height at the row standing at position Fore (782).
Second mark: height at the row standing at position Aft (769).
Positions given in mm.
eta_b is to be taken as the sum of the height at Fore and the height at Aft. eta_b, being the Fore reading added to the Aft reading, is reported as 839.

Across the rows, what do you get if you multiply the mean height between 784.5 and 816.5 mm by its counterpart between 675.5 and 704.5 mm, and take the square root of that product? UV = 392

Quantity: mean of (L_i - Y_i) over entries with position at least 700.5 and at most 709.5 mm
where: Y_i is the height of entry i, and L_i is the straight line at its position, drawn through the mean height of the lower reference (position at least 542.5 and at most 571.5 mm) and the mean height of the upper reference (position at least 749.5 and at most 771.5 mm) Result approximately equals -18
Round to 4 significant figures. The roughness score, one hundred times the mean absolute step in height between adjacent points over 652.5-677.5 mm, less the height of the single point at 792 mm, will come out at 1317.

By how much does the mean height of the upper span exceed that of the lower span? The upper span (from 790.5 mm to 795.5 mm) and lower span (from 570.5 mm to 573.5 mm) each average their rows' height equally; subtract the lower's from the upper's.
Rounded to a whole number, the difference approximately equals 17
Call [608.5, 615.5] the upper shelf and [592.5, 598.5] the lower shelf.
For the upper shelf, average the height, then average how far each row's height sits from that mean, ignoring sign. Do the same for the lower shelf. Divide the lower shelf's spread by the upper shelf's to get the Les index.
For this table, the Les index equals 1.63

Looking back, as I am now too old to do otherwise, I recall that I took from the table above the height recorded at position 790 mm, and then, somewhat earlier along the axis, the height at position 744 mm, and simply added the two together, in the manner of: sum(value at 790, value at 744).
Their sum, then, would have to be 813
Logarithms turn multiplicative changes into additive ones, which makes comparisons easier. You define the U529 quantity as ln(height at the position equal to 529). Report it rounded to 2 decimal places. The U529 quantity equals 5.88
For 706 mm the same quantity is 6.06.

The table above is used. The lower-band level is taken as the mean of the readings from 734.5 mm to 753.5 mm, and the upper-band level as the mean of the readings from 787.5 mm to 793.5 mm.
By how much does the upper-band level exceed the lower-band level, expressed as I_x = -54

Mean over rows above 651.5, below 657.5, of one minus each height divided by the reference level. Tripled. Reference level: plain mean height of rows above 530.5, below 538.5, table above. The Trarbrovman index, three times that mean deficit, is -1.4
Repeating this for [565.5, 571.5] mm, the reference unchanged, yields -0.4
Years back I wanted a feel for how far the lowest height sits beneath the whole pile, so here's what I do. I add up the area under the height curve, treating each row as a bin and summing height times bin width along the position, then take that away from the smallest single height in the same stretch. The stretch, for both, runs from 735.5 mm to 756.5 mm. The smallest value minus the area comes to -8703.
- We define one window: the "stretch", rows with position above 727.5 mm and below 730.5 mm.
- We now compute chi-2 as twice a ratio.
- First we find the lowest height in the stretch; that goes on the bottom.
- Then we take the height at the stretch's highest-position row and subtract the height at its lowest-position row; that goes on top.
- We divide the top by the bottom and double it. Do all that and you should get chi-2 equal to 0.18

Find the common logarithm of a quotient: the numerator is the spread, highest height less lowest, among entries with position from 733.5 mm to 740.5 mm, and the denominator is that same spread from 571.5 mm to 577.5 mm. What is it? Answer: 0.25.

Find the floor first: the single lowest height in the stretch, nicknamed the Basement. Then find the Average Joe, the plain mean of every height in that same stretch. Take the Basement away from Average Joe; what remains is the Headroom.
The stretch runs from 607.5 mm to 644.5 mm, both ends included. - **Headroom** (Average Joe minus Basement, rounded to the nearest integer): 105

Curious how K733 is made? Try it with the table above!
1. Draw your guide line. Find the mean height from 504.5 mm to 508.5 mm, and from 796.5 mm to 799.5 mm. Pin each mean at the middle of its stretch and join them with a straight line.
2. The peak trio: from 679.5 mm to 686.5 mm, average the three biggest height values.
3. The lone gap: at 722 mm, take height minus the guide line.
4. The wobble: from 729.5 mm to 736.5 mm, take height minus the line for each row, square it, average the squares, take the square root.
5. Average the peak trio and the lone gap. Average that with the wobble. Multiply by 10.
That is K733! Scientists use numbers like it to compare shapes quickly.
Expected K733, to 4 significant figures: 1592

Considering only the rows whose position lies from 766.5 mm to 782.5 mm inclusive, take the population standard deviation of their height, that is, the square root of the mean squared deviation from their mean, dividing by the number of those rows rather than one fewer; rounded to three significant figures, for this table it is 15.3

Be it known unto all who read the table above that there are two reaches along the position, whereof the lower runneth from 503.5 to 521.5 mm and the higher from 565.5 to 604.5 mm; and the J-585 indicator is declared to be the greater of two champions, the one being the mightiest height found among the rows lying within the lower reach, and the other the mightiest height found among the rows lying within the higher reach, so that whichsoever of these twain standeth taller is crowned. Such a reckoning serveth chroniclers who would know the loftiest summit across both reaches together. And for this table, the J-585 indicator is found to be 401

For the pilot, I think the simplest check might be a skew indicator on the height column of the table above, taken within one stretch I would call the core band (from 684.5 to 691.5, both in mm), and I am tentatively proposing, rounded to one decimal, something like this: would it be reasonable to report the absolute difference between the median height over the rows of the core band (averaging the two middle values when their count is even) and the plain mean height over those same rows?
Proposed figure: 4.1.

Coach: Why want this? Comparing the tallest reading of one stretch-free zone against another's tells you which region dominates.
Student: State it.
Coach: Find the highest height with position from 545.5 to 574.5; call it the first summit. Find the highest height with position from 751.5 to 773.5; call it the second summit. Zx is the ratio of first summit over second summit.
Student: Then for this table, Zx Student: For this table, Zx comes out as 0.85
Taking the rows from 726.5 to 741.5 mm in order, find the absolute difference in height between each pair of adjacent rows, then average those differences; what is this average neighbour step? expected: 21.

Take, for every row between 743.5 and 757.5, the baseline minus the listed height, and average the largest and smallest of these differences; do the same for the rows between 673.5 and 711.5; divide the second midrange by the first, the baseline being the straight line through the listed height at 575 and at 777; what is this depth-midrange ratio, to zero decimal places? 1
